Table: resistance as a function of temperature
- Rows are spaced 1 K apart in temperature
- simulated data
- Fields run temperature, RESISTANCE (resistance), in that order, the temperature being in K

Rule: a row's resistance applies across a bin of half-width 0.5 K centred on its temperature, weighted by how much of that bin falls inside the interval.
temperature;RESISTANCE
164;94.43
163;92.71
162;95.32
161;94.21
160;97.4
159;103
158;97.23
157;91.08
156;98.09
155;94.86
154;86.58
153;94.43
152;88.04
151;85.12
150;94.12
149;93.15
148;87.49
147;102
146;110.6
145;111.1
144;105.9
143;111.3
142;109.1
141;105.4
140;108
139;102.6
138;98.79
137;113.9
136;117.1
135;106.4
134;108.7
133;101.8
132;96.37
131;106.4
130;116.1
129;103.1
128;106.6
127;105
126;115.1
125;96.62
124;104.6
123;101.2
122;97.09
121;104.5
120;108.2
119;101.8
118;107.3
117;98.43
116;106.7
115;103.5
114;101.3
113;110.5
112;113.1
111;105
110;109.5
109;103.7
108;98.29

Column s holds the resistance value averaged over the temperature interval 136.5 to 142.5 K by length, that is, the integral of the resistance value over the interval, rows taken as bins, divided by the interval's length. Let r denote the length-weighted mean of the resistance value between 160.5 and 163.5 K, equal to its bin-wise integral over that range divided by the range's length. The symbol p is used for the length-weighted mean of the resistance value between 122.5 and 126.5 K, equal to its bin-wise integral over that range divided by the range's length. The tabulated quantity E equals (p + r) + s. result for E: 305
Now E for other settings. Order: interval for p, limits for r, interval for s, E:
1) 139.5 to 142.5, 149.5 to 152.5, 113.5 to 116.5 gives 300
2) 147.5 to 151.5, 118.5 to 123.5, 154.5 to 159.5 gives 289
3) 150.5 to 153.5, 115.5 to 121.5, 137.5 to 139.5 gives 294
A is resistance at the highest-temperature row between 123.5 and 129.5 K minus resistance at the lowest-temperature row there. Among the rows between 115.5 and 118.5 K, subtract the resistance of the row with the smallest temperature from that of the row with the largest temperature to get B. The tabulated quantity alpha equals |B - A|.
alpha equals 2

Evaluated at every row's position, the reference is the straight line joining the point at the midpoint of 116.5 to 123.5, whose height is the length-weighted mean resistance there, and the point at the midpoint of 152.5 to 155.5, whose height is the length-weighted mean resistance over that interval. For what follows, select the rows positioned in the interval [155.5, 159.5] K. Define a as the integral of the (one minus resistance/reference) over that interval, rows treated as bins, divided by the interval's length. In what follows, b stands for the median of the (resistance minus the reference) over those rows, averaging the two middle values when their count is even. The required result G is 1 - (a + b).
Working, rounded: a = -0.07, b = 7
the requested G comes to -6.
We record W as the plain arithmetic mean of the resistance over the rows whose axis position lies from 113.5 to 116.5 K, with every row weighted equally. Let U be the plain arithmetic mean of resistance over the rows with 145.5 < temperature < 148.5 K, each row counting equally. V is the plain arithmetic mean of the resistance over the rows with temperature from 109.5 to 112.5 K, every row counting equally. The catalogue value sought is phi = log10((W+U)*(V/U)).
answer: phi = 2.35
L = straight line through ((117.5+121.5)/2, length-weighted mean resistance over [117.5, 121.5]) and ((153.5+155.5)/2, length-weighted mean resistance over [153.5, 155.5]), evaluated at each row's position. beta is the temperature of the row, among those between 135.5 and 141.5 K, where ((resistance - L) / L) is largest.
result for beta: 136 K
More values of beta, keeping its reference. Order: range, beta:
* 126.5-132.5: 130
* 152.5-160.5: 159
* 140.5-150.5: 145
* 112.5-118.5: 113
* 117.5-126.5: 126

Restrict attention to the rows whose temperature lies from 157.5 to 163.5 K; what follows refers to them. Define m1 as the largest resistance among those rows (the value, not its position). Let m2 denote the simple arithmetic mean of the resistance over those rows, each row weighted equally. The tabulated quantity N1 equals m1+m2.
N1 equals 200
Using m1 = 103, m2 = 97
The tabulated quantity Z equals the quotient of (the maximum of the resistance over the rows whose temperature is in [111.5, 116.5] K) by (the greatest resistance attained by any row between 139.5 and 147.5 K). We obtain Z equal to 1.02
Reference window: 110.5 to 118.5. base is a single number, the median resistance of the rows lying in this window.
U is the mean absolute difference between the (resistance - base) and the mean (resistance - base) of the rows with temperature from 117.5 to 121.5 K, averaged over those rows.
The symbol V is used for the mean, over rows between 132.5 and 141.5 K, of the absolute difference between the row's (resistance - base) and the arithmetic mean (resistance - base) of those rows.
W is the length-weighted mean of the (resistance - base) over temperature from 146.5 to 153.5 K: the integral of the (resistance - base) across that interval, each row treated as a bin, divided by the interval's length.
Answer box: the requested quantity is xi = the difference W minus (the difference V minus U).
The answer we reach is -16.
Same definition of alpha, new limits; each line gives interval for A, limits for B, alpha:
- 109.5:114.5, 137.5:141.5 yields 15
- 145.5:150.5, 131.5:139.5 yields 23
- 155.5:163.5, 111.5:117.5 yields 9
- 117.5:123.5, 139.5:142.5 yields 7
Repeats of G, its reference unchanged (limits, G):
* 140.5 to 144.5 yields -11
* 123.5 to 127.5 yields -3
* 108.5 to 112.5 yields -1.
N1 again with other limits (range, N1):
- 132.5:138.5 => 225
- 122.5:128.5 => 220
